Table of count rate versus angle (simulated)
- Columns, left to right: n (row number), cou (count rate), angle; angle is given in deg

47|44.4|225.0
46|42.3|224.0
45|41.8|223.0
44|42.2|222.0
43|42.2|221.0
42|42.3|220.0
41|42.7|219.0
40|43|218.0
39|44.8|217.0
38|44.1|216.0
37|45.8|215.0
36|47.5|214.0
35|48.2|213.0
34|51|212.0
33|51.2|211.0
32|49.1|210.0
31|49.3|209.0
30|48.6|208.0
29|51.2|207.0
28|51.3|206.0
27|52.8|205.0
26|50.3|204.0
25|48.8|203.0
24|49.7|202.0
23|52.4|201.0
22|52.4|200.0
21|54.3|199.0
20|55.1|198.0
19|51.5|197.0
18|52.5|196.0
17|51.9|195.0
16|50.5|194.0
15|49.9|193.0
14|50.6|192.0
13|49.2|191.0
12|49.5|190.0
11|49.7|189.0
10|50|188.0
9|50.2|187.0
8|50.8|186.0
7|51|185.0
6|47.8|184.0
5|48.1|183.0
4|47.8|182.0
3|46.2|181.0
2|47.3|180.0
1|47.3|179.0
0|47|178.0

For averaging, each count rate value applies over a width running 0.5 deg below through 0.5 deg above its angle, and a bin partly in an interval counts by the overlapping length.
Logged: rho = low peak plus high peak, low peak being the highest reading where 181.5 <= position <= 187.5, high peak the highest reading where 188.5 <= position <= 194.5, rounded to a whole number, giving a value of 102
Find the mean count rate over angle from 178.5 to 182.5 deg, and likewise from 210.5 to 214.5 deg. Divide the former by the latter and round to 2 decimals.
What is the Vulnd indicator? 0.95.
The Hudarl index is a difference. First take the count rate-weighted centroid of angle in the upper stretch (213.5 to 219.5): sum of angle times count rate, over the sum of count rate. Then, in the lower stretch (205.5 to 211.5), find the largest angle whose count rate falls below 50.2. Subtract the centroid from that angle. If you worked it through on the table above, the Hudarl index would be -6.4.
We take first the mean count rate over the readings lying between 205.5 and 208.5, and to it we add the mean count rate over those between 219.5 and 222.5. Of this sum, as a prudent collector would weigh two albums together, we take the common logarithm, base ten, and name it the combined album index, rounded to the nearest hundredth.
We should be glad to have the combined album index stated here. 1.97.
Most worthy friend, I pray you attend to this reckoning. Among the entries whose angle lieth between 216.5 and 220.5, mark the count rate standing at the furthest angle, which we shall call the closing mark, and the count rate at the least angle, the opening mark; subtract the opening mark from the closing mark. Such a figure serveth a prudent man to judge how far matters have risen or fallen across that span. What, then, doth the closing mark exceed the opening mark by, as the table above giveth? -2.5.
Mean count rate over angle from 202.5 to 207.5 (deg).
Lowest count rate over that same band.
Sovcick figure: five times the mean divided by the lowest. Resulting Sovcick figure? 5.21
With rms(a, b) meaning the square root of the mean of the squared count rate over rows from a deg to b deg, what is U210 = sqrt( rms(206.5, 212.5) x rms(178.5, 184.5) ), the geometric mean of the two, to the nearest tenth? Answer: 48.7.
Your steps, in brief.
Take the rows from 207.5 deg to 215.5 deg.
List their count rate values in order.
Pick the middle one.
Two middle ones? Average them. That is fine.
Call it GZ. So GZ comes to 49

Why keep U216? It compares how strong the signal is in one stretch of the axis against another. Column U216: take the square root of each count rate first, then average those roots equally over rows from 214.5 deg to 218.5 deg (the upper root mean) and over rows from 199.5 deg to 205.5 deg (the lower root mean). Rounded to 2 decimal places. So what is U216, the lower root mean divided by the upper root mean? 1.07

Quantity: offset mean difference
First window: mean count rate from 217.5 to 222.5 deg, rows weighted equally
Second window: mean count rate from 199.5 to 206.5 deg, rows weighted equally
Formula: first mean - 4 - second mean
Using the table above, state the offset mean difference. -12.6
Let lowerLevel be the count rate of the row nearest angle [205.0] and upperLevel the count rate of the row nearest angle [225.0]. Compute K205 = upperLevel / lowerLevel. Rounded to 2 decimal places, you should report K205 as 0.84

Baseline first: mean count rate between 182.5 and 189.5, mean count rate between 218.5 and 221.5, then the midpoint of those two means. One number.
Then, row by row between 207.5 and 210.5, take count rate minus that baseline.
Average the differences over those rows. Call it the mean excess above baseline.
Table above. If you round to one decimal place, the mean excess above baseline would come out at 3.0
